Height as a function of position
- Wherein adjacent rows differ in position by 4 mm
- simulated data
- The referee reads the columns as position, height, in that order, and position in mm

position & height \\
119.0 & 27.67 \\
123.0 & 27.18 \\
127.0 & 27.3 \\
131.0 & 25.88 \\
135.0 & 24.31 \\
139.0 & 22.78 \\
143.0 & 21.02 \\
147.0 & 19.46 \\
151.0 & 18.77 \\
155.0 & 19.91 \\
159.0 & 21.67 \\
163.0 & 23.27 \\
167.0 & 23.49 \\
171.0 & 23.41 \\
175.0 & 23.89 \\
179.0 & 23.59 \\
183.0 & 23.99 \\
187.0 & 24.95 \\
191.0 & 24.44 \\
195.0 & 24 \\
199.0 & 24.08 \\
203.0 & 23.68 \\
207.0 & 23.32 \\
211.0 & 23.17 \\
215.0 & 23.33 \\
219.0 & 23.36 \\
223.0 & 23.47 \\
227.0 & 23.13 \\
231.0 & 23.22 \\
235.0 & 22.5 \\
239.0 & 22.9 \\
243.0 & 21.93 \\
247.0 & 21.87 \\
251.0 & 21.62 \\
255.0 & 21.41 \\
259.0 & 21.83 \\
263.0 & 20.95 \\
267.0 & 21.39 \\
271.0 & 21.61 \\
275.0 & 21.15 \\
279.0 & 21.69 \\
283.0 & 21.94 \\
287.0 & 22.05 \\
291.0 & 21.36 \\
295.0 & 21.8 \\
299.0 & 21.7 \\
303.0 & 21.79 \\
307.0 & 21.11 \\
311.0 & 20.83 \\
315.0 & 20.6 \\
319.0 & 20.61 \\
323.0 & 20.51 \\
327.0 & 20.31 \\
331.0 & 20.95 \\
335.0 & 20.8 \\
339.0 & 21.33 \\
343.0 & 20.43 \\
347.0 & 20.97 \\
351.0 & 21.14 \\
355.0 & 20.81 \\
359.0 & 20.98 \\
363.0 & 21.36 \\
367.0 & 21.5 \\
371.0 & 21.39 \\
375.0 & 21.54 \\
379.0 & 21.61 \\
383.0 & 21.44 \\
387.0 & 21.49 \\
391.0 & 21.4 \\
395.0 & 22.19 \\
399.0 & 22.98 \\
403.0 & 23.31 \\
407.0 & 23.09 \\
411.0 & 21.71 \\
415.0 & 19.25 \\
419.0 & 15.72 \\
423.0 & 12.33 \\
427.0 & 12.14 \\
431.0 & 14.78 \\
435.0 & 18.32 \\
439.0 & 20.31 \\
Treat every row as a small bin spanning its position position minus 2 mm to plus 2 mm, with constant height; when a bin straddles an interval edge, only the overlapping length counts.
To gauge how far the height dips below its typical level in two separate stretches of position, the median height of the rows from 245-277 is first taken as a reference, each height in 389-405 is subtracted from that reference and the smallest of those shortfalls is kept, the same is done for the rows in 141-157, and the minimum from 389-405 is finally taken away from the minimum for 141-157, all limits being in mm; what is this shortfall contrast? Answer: 2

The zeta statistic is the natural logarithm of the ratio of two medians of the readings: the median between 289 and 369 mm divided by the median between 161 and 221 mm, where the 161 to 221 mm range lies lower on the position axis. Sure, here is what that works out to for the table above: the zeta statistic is -0.12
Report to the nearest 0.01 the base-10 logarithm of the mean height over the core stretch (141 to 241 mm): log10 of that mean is 1.36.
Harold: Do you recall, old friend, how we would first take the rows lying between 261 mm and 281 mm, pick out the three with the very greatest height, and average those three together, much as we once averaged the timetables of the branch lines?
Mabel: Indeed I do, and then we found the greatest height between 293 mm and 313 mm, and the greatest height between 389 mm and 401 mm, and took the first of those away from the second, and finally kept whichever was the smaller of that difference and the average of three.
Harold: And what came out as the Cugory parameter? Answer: 1.2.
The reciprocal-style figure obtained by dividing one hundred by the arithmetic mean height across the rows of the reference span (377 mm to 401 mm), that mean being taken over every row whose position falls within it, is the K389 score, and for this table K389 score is 4.58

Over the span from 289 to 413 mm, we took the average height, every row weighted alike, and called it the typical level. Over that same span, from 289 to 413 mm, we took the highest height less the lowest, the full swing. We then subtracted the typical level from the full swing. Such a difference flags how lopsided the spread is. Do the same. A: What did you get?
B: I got -18.4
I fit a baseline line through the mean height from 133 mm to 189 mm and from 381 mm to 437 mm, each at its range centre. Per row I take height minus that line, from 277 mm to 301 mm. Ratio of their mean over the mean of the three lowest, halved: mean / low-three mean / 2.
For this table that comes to 1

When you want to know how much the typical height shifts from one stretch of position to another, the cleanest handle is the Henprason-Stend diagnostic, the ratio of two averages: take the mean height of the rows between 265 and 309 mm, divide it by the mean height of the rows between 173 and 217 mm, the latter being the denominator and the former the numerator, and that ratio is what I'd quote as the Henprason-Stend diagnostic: 0.905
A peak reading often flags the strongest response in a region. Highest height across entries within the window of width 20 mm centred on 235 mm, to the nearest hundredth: 23.22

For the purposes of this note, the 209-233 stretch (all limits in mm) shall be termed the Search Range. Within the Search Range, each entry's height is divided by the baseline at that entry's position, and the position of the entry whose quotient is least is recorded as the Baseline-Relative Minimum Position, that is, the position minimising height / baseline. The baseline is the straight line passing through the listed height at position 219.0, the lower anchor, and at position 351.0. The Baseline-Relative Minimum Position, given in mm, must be 211.0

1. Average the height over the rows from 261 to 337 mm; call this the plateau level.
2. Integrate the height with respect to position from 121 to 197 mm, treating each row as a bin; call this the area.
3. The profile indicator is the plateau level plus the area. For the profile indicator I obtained 1794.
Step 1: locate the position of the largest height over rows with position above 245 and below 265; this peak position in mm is 247.0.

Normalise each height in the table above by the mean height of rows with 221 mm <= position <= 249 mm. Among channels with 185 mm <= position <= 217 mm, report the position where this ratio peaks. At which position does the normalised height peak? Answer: 187.0 mm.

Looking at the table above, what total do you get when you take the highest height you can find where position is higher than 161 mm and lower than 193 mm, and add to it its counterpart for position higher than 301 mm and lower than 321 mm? 46.7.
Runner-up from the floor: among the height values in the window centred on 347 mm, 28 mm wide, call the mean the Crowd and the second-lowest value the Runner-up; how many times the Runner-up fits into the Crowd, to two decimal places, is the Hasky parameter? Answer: 1.01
